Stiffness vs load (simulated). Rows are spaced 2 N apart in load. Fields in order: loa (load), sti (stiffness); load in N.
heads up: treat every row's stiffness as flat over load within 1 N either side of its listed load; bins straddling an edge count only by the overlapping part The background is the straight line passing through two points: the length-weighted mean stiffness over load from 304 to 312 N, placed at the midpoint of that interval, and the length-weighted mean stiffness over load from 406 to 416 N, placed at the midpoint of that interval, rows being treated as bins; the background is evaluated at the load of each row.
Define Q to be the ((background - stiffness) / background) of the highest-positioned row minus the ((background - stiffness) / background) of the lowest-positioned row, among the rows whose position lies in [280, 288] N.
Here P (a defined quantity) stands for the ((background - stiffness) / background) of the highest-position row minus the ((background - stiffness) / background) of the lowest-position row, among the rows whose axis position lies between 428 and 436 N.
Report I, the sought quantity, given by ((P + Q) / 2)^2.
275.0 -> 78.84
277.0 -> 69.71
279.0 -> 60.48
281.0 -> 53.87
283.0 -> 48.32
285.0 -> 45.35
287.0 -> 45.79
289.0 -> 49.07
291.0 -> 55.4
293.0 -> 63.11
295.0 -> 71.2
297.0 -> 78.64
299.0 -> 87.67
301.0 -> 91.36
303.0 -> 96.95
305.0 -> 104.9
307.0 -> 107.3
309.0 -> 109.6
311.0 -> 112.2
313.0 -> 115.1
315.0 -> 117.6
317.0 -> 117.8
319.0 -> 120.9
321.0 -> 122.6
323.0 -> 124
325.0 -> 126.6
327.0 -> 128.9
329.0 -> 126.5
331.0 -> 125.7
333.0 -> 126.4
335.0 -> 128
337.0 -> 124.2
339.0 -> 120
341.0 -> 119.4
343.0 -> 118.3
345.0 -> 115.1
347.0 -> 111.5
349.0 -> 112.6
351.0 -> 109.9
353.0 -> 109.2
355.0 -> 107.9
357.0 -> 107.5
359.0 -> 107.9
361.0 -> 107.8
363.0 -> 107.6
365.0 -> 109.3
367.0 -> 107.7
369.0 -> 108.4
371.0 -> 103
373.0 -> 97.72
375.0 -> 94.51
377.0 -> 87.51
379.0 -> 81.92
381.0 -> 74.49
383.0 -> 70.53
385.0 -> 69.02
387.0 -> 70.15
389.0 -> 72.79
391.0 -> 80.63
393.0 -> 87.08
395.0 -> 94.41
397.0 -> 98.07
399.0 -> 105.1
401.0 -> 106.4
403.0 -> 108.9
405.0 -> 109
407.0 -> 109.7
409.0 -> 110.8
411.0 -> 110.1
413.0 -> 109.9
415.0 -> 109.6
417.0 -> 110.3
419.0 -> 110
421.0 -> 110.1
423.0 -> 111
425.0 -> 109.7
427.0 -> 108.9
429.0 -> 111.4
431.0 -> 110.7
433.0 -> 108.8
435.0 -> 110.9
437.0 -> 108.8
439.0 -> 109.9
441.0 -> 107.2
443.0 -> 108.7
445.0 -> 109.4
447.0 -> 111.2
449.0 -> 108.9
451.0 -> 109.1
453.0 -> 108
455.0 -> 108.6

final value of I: 0.002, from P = 0.01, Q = 0.08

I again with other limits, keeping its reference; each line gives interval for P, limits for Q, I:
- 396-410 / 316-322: 0.006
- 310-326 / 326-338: 0.002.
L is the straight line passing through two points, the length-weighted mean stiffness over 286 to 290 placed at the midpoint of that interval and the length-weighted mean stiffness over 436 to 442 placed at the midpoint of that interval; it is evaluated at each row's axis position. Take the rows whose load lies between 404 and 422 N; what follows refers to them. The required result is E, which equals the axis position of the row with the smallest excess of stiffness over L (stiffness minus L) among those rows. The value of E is 421.0 N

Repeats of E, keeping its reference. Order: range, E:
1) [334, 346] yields 345.0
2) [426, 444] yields 441.0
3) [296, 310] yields 297.0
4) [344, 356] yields 355.0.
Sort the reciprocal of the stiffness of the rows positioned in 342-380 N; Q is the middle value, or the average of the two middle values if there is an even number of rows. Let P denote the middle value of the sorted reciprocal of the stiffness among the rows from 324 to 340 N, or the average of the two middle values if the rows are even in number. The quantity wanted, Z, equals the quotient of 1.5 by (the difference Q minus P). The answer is 1103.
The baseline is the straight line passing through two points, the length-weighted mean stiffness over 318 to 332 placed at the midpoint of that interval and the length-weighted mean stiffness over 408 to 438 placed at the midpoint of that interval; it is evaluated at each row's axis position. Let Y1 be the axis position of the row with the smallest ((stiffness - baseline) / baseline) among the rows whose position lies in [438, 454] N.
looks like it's 441.0 N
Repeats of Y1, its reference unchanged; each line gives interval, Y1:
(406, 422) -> 407.0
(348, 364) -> 357.0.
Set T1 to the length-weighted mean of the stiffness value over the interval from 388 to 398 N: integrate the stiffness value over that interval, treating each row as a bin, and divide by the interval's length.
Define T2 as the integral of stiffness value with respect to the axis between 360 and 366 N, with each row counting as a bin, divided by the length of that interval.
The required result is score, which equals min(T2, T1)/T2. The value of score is 0.80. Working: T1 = 87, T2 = 108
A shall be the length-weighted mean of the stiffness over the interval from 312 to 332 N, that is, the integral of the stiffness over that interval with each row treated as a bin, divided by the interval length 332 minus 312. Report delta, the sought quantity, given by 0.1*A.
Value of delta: 12.3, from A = 123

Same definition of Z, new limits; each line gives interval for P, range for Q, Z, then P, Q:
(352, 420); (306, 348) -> -1555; 0.0093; 0.0083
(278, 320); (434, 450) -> -668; 0.0114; 0.0092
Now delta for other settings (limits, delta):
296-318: 10.4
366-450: 10.1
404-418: 11.0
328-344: 12.4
